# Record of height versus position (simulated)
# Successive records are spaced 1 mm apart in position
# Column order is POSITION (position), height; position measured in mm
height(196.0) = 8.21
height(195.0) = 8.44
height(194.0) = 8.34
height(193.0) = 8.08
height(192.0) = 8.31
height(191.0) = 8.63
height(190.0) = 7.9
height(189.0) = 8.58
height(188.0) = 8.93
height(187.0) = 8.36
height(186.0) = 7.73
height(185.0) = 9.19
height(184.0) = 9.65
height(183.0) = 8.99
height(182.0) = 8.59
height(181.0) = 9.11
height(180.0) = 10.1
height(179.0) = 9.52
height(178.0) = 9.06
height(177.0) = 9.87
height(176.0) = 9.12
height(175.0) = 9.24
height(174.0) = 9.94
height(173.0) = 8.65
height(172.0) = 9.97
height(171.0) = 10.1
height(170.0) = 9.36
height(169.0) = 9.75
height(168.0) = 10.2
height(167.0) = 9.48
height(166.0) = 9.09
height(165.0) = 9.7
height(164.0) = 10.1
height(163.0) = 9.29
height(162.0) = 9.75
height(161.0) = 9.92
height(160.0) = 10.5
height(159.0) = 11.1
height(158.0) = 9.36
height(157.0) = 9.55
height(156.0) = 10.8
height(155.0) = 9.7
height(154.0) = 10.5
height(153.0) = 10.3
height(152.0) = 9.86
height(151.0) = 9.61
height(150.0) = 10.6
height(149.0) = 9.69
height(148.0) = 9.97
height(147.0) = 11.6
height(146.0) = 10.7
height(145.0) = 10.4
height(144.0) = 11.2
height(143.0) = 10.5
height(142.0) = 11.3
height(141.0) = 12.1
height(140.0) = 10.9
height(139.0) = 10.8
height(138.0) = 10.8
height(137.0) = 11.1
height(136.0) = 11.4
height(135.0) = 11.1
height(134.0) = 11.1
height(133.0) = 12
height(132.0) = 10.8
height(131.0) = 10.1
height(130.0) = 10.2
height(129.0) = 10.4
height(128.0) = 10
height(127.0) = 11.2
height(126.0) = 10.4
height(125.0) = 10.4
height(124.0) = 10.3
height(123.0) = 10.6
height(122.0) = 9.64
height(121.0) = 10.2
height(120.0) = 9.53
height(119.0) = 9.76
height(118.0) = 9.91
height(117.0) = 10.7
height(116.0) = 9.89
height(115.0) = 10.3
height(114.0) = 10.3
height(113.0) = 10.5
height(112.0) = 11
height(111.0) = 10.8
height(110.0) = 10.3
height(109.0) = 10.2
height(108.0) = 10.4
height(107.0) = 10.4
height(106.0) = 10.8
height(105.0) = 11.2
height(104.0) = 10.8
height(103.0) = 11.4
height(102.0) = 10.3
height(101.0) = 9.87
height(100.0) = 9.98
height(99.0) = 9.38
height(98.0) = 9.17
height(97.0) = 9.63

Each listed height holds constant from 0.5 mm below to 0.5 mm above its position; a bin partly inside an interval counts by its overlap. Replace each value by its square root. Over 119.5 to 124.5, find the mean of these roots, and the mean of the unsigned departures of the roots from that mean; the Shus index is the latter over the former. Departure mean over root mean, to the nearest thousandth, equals 0.019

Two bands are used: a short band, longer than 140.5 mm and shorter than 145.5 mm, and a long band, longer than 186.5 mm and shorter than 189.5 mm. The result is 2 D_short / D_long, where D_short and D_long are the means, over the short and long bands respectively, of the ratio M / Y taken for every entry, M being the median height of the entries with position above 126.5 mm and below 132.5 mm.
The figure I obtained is 1.56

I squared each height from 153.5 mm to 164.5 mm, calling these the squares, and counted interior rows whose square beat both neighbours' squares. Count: 2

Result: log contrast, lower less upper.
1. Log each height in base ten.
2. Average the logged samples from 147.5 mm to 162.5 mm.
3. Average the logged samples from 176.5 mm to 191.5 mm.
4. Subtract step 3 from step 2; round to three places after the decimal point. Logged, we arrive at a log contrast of 0.052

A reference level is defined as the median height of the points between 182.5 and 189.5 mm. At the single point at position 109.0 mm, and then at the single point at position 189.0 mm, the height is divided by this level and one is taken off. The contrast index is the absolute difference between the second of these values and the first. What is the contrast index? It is 0.18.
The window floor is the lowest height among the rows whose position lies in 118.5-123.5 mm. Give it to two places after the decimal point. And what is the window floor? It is 9.53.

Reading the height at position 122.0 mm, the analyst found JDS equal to 9.64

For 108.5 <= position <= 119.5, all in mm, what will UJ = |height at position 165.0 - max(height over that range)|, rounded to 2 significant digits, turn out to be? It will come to 1.3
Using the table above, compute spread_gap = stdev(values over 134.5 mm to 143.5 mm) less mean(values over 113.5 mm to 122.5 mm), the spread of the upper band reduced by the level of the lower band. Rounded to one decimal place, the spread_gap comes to -9.6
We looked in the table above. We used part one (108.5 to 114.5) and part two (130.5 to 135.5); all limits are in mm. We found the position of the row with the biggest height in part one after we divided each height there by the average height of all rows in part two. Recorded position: 112.0 mm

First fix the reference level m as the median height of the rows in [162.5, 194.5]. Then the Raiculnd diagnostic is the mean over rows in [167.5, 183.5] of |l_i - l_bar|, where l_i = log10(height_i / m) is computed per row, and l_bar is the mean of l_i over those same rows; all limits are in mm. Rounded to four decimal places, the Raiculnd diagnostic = 0.0211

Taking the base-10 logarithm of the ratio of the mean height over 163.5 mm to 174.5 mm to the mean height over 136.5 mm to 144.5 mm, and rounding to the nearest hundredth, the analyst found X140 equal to -0.06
